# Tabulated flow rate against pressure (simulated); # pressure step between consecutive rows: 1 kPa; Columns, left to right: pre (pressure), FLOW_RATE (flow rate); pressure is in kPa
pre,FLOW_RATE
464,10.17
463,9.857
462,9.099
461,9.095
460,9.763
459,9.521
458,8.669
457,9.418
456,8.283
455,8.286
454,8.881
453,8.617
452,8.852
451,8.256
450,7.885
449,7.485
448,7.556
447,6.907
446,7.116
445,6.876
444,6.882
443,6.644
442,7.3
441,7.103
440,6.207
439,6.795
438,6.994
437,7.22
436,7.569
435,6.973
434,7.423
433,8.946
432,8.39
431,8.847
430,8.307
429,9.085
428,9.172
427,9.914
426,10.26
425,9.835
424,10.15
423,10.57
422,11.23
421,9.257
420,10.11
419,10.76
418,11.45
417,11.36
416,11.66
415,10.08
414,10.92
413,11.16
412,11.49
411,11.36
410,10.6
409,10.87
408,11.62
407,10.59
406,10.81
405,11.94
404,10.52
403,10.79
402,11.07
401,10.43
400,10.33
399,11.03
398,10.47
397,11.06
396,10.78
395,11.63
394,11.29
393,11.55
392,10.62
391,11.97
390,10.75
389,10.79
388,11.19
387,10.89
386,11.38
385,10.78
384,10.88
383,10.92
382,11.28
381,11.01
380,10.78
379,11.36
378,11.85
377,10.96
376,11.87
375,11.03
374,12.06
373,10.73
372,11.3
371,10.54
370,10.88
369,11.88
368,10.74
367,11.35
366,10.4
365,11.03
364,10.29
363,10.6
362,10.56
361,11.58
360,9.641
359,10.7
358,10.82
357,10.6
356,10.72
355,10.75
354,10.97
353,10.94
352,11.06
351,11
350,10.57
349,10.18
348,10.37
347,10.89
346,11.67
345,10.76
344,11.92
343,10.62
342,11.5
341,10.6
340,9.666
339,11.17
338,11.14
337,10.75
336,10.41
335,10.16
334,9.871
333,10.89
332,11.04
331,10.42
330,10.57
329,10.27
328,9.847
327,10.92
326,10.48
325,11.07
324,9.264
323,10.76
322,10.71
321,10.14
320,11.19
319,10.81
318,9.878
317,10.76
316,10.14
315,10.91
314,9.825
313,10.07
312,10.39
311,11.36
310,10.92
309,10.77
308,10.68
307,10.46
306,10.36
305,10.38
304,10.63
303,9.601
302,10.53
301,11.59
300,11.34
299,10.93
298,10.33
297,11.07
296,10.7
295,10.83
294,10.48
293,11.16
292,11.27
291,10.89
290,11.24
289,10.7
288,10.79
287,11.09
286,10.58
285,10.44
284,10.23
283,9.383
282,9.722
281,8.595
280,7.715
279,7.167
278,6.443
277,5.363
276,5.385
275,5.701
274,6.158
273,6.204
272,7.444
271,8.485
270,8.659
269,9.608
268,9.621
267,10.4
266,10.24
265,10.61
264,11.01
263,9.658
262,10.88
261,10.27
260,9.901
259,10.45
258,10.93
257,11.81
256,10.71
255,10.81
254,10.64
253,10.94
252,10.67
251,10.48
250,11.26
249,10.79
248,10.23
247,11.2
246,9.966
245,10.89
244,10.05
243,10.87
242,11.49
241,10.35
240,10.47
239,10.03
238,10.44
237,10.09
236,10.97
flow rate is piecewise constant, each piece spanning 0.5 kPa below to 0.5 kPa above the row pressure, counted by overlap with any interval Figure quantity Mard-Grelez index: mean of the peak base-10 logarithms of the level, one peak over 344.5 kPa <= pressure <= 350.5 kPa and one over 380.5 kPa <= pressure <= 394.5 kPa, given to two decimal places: 1.07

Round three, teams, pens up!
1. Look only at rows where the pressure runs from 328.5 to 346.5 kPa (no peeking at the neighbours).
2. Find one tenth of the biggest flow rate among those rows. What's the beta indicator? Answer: 1.19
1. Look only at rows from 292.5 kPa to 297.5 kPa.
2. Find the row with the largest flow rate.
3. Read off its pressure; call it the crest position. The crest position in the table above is 293 kPa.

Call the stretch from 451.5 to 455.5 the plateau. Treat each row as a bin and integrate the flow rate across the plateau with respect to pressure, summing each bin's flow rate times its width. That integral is 35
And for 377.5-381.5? 45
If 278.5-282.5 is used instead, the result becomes 33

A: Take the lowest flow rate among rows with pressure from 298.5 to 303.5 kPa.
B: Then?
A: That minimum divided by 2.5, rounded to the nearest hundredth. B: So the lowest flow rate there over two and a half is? 3.84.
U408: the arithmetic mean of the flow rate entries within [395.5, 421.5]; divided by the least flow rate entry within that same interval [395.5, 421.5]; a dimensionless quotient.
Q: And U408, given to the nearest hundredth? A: 1.17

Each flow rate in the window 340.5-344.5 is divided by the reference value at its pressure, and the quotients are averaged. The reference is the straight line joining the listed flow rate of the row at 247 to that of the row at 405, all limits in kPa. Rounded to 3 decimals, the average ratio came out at 0.958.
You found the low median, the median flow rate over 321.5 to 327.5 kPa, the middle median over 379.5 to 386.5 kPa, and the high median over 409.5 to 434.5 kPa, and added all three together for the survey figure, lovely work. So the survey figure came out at 31.8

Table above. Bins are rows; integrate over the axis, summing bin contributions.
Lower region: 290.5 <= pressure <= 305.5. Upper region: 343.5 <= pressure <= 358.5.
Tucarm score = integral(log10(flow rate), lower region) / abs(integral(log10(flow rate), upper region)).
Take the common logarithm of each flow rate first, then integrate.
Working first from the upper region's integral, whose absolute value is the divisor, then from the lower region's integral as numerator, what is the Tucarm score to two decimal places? 1.00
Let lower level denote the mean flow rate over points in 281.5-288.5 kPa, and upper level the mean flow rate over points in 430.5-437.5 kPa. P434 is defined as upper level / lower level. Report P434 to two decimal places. 0.77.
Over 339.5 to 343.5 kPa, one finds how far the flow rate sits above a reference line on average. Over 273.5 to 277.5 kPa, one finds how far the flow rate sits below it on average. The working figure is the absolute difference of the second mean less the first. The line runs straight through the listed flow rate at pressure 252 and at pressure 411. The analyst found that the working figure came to 5.6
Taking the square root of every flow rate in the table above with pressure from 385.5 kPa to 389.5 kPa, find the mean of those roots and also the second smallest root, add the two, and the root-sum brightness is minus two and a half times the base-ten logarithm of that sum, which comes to -2.05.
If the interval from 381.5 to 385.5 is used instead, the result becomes -2.05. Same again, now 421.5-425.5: -2.02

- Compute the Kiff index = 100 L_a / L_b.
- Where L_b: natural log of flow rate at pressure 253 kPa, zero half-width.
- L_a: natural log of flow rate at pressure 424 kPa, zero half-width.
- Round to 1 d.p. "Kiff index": 96.9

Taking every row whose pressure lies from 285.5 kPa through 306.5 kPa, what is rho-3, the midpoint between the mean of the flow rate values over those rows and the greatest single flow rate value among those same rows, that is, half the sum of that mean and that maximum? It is 11.2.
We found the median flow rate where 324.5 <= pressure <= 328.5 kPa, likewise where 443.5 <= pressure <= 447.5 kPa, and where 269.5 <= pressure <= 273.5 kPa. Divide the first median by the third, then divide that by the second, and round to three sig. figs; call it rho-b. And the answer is 0.195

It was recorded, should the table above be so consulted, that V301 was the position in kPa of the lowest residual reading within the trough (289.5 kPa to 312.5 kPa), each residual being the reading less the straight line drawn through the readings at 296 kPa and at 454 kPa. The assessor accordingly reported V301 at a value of 303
